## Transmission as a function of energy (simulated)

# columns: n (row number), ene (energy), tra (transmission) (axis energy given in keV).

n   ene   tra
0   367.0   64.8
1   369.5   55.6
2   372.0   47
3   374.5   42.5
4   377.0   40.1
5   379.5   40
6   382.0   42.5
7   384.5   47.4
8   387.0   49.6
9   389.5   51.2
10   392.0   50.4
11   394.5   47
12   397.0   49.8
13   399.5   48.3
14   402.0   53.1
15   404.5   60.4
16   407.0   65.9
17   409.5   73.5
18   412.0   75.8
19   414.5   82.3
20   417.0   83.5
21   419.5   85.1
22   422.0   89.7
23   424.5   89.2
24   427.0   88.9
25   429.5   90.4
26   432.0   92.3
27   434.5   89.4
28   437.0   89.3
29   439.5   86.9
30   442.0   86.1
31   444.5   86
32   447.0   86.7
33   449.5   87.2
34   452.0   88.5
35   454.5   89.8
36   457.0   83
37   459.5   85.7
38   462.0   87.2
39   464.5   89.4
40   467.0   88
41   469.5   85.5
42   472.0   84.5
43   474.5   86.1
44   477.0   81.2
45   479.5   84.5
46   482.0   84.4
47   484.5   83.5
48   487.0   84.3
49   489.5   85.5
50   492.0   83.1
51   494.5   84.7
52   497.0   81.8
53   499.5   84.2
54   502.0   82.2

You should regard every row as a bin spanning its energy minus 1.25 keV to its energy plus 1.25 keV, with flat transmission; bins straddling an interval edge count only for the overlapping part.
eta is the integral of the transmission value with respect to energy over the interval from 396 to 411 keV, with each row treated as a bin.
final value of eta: 884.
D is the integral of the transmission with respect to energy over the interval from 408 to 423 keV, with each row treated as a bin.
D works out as 1219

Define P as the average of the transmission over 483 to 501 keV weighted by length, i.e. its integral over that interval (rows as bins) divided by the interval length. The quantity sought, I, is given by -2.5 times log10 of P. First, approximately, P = 84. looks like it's -4.81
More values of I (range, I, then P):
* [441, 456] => -4.85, 87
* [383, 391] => -4.23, 49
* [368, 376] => -4.22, 49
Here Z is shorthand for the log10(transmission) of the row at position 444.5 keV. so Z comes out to 1.934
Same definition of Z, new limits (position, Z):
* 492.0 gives 1.920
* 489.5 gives 1.932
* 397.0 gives 1.697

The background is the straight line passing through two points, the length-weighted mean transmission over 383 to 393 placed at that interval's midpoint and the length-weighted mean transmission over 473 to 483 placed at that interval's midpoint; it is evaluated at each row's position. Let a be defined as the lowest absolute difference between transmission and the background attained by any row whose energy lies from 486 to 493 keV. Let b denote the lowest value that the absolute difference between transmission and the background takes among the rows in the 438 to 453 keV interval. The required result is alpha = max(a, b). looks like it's 14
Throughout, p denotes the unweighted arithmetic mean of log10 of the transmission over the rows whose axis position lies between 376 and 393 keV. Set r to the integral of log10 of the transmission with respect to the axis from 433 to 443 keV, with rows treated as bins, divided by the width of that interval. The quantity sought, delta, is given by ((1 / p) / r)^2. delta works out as 0.096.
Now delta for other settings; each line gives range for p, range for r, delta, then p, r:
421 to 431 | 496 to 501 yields 0.071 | 1.95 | 1.92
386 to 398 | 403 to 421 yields 0.099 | 1.70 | 1.87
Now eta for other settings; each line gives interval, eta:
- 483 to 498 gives 1258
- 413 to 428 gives 1293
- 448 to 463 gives 1303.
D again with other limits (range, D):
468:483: 1266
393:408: 807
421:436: 1350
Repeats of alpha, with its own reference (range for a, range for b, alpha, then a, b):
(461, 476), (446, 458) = 7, 3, 7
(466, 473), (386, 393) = 3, 3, 1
